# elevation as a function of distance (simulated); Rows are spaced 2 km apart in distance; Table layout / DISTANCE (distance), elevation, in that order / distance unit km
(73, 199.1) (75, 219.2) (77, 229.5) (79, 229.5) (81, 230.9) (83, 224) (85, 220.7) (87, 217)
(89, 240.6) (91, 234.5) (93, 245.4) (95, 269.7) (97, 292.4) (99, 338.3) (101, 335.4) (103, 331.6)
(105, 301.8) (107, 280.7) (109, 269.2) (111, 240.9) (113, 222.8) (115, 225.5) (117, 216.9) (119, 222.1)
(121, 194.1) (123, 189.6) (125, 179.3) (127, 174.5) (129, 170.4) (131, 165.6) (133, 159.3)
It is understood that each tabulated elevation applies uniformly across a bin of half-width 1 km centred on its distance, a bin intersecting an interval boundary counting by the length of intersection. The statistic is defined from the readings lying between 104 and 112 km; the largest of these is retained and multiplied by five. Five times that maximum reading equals 1509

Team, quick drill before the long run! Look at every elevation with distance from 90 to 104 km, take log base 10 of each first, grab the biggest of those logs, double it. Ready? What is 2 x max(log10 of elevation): 5.06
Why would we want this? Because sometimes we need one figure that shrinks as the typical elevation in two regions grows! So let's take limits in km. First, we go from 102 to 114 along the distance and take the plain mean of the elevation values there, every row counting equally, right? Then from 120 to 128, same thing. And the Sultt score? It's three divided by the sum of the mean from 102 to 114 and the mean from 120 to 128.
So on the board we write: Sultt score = 0.0065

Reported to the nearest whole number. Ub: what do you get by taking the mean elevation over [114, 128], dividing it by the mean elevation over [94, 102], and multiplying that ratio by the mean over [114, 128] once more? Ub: 130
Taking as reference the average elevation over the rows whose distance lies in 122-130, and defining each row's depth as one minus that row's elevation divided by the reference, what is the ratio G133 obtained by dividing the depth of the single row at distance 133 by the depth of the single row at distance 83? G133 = -0.42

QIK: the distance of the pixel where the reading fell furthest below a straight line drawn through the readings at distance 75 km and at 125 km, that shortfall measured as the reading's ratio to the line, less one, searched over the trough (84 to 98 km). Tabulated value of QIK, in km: 87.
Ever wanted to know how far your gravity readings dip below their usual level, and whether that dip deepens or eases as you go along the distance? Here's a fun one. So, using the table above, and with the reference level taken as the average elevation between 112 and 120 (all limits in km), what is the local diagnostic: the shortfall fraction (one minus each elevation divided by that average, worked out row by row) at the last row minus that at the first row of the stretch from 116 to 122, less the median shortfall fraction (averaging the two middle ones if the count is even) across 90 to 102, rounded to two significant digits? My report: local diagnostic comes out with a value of 0.37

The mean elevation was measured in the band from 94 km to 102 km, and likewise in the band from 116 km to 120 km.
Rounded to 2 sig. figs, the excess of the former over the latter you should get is 89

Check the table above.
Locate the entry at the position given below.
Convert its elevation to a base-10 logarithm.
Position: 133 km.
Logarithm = 2.20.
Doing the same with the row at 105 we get 2.48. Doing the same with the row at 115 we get 2.35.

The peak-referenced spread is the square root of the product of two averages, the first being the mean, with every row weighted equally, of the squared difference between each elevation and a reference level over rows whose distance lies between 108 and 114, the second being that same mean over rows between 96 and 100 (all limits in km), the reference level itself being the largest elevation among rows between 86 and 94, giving 1408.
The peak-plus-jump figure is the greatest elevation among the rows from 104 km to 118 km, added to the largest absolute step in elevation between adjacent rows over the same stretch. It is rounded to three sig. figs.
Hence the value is 330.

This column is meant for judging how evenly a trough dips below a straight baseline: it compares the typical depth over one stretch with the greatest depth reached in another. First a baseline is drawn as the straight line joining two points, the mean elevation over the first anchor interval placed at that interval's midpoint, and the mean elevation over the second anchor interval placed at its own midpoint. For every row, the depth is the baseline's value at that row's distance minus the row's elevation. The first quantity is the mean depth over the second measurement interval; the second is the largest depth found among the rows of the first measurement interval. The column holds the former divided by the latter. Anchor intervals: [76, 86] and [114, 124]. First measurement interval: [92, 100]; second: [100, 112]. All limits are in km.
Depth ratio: 3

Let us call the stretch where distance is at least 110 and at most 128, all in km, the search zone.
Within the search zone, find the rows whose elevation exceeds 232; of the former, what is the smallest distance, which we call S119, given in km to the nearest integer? 111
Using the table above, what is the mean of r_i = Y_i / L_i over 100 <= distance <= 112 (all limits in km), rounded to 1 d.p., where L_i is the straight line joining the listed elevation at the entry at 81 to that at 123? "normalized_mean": 1.4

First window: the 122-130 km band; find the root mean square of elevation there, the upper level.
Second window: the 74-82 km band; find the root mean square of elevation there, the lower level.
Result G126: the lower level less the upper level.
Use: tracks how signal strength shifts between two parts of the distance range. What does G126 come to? 49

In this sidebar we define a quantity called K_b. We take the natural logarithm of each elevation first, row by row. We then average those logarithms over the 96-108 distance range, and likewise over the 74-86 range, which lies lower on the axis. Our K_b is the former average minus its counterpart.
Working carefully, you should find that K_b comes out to 0.3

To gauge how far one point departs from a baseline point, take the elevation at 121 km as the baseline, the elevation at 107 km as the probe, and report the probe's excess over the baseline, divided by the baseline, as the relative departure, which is 0.45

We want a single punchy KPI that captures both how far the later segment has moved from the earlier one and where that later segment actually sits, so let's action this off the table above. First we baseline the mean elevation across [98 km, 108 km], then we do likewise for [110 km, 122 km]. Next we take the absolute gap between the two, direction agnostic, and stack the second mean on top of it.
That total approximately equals 318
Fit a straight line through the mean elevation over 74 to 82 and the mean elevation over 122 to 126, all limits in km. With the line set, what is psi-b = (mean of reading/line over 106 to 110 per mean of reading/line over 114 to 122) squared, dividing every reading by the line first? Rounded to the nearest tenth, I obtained 1.5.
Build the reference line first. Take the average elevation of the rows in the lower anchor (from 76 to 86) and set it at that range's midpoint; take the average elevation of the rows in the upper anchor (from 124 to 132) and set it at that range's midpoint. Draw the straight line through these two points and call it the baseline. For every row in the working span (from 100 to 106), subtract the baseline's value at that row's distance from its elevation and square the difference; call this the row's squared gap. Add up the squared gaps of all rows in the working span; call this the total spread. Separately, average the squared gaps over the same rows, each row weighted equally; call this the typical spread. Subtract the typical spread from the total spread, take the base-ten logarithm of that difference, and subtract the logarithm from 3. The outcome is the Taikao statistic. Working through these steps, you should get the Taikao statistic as -1.5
